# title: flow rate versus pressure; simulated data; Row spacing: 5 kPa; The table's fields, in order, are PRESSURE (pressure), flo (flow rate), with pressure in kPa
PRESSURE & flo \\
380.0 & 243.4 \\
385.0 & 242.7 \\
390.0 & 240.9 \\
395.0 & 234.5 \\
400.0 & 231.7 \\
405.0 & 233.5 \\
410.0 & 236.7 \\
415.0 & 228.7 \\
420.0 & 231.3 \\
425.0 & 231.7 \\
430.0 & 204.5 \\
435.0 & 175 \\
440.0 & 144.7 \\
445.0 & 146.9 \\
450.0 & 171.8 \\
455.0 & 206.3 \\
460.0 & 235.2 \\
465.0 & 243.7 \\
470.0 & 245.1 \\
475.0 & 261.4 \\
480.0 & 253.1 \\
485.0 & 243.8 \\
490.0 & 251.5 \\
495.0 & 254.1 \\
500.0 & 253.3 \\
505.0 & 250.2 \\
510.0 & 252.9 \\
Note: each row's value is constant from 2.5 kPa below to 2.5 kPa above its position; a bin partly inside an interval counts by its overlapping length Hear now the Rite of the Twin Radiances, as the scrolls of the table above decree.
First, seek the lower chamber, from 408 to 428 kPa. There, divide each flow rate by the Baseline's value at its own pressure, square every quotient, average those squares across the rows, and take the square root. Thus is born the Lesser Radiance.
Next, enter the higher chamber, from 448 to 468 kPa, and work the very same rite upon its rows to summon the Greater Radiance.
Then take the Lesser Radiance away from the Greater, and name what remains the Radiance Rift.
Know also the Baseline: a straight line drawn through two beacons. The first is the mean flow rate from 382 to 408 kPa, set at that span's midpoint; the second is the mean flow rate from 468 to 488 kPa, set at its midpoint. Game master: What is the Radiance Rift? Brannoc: -0.09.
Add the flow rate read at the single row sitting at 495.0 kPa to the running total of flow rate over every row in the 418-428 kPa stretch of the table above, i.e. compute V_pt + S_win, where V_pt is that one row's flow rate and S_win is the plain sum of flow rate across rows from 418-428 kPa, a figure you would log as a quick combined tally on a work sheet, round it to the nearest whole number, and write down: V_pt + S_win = 717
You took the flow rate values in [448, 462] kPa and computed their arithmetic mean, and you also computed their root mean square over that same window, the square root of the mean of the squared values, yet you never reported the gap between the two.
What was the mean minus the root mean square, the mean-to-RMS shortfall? -1.6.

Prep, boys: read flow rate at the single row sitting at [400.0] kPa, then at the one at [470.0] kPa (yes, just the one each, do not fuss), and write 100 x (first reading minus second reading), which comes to -1340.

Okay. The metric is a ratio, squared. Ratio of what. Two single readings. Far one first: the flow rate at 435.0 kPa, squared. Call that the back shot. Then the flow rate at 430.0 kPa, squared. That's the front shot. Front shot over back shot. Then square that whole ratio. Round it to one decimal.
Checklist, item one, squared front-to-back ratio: 1.9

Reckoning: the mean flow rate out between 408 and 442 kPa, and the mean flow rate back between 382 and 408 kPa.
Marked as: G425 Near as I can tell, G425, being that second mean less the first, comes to 29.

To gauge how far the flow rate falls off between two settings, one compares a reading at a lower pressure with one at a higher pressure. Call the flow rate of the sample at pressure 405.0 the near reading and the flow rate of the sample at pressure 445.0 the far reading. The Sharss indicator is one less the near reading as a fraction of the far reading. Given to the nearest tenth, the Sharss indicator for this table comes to -0.6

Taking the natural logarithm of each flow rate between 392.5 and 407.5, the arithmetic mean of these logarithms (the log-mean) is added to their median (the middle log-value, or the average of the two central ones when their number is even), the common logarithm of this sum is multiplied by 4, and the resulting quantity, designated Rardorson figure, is 4.15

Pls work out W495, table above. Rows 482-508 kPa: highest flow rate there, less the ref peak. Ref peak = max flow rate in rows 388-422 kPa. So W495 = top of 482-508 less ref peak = 13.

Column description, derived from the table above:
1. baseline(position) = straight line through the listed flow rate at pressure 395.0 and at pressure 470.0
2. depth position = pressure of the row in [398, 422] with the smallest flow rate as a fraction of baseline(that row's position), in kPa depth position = 415.0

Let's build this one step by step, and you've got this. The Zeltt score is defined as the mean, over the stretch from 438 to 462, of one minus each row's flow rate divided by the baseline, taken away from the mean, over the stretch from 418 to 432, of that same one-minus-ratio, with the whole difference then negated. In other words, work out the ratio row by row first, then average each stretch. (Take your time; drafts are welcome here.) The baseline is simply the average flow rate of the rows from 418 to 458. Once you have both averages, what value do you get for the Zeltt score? 0.2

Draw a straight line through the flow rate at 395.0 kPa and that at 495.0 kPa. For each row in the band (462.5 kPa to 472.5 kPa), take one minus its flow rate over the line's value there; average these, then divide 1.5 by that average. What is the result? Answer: 87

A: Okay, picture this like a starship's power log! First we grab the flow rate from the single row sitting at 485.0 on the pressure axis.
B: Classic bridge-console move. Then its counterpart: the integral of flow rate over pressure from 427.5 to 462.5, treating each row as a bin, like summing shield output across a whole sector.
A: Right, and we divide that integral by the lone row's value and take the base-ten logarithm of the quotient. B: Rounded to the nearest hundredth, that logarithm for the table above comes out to 1.42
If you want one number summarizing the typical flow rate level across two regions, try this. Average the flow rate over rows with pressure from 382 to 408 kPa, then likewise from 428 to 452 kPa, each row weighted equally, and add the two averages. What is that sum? 405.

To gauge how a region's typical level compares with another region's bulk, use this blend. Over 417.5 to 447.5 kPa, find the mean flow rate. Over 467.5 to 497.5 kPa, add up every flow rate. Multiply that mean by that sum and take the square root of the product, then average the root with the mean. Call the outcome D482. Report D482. 362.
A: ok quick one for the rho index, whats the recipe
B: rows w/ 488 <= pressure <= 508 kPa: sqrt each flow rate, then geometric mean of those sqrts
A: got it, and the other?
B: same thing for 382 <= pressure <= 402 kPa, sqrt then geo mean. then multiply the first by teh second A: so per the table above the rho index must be 245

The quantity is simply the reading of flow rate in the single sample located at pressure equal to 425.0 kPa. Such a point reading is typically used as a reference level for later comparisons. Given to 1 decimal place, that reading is 231.7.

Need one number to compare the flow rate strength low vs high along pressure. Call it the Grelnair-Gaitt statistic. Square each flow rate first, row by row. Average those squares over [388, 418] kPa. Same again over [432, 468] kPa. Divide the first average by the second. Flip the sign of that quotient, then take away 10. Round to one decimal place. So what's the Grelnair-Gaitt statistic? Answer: -11.5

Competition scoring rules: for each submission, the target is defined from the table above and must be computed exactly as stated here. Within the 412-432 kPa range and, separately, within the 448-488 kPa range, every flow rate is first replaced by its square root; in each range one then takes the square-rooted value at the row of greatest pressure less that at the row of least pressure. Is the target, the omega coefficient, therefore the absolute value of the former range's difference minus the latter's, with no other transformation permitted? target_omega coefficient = 3.3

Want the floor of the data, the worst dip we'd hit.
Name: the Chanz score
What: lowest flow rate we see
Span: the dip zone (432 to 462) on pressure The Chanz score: 144.7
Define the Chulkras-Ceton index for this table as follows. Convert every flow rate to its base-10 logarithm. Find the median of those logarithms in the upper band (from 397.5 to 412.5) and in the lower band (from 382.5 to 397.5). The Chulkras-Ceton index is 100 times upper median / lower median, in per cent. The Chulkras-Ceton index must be 99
